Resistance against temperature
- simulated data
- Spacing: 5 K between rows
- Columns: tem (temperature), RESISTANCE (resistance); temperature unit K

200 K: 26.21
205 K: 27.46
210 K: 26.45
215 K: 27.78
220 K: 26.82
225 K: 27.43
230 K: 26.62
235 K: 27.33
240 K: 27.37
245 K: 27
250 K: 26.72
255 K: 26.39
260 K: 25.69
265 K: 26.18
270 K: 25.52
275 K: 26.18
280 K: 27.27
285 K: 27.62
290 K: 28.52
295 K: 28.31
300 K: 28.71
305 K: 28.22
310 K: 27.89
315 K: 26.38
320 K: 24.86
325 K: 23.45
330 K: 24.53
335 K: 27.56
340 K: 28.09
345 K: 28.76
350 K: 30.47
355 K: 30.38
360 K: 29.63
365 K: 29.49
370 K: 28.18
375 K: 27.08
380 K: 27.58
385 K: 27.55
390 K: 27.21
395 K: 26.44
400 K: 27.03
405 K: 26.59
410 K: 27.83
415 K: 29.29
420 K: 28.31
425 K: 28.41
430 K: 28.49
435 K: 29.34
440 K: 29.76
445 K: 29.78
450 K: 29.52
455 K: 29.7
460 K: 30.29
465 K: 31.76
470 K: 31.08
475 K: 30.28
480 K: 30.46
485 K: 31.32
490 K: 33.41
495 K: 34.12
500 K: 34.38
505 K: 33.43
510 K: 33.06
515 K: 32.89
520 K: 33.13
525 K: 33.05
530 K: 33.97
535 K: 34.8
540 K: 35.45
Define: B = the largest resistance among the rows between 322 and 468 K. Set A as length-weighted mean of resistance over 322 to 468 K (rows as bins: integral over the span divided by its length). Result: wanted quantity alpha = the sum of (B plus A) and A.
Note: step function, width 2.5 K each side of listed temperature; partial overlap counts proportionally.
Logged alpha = 88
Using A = 28.4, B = 31.76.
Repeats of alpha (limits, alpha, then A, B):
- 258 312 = 83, 27.3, 28.71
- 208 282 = 81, 26.7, 27.78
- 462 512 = 99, 32.3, 34.38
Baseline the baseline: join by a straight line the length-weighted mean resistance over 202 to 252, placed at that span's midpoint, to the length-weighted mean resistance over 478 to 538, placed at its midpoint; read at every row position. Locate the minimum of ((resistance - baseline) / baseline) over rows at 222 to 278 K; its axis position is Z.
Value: 270 K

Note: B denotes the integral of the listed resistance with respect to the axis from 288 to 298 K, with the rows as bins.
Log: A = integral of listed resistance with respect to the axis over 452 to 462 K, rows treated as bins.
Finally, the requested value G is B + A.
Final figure 584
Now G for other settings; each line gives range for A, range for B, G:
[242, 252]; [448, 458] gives 565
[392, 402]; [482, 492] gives 590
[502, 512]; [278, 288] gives 608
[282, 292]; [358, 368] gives 575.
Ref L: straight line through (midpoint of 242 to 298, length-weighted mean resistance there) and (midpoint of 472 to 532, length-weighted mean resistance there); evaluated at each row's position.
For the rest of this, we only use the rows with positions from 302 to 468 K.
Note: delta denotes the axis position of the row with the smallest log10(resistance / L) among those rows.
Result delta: 325 K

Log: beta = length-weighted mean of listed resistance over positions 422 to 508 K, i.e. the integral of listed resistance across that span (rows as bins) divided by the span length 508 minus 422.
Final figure 30.9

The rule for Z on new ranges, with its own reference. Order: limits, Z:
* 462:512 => 475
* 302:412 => 325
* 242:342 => 325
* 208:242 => 230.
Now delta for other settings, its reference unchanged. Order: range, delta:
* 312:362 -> 325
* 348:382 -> 375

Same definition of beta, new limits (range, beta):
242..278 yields 26.3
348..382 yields 29.0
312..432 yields 27.6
